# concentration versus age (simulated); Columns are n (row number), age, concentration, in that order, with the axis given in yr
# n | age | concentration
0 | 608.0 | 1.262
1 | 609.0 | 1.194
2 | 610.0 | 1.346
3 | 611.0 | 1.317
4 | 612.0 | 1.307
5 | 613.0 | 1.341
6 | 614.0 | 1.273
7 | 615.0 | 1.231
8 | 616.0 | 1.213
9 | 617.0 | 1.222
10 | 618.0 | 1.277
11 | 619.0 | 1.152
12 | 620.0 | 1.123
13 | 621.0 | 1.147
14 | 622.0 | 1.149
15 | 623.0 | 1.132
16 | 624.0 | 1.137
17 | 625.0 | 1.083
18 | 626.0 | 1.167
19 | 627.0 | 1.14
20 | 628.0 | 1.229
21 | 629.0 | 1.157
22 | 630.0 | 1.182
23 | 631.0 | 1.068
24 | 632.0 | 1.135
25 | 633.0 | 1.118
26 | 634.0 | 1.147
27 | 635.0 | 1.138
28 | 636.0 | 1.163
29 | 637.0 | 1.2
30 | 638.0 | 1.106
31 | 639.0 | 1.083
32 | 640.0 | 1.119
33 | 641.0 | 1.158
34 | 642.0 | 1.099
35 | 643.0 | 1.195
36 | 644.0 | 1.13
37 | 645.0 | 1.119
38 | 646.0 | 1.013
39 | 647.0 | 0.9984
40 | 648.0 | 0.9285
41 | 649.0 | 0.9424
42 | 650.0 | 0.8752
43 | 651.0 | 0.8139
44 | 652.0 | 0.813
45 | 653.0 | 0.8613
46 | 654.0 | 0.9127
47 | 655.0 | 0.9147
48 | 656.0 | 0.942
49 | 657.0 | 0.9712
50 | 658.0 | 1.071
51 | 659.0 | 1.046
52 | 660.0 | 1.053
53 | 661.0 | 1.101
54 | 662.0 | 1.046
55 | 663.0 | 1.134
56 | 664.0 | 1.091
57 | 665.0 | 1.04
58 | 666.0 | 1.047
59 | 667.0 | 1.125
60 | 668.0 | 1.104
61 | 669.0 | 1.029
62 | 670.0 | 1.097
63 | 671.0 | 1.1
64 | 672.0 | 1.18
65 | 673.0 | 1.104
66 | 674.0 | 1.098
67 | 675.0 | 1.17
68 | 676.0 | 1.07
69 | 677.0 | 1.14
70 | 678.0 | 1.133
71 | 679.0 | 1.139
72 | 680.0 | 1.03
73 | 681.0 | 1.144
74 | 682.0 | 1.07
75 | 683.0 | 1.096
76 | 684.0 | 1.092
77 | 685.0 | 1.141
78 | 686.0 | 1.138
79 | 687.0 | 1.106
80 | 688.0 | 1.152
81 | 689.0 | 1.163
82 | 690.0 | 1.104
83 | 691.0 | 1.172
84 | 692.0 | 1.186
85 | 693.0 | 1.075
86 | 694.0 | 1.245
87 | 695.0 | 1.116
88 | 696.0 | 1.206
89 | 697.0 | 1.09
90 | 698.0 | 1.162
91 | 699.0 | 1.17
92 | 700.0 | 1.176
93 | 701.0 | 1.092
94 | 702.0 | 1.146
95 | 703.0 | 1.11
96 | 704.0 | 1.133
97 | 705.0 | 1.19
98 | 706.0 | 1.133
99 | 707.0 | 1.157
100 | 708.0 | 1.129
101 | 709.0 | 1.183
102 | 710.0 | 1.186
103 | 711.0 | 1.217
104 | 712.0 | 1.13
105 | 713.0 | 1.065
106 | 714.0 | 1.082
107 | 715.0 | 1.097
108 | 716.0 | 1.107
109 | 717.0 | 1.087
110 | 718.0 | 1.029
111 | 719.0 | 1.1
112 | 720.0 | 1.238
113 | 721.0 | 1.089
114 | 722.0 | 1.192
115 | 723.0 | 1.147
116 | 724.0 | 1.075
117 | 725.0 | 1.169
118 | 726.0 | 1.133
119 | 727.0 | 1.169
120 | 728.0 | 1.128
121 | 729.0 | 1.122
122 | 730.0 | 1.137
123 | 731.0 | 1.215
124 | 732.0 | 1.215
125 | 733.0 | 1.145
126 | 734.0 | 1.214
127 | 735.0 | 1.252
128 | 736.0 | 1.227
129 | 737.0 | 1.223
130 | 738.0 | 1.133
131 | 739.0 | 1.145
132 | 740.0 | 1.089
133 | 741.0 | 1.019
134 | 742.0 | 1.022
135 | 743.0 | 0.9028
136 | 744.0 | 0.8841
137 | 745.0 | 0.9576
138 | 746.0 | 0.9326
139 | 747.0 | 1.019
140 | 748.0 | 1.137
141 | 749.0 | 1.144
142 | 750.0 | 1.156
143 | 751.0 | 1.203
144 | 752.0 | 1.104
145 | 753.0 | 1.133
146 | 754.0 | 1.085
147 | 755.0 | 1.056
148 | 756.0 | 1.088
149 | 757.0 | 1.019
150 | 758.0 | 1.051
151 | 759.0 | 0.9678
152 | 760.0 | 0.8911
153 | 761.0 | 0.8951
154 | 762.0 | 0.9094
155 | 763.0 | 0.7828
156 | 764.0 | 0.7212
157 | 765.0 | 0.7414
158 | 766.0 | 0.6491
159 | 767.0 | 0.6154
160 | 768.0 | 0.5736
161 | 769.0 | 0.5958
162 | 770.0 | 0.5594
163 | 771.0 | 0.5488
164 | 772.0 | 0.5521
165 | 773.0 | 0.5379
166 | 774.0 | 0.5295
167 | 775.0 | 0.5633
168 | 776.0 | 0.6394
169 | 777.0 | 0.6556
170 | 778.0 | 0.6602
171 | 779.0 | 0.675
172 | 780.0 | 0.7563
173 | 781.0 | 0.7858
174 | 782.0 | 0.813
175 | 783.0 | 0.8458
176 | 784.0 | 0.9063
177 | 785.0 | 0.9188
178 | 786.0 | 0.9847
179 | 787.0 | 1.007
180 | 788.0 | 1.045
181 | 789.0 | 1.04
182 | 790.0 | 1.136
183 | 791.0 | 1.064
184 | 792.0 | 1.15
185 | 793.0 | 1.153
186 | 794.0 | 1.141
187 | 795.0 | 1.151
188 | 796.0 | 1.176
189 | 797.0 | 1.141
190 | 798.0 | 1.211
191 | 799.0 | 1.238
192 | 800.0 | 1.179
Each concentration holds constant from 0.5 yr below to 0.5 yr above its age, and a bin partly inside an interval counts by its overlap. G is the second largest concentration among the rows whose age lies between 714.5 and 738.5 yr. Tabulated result 1.238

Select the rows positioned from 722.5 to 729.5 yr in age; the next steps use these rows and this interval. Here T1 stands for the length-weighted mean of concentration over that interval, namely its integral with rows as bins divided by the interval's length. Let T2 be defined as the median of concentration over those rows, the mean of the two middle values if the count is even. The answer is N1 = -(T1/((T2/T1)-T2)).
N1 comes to 8.4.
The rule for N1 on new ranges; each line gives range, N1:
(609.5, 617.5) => 4.5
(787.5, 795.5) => 9.8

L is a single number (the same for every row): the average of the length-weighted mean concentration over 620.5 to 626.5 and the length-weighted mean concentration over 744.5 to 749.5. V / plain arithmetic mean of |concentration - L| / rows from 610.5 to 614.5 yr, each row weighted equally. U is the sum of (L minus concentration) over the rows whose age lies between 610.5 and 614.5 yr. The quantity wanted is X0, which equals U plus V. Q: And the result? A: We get -0.67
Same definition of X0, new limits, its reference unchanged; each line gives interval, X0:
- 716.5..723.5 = -0.22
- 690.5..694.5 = -0.24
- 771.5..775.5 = 2.71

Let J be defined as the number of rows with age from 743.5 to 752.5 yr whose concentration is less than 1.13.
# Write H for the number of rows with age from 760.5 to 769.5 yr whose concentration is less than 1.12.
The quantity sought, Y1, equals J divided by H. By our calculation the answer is 0.6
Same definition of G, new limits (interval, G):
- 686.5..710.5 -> 1.206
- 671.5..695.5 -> 1.186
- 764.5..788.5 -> 1.007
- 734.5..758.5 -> 1.227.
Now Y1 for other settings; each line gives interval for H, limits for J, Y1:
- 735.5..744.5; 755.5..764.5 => 1.8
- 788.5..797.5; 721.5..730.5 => 1.5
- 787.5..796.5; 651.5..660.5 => 3.0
